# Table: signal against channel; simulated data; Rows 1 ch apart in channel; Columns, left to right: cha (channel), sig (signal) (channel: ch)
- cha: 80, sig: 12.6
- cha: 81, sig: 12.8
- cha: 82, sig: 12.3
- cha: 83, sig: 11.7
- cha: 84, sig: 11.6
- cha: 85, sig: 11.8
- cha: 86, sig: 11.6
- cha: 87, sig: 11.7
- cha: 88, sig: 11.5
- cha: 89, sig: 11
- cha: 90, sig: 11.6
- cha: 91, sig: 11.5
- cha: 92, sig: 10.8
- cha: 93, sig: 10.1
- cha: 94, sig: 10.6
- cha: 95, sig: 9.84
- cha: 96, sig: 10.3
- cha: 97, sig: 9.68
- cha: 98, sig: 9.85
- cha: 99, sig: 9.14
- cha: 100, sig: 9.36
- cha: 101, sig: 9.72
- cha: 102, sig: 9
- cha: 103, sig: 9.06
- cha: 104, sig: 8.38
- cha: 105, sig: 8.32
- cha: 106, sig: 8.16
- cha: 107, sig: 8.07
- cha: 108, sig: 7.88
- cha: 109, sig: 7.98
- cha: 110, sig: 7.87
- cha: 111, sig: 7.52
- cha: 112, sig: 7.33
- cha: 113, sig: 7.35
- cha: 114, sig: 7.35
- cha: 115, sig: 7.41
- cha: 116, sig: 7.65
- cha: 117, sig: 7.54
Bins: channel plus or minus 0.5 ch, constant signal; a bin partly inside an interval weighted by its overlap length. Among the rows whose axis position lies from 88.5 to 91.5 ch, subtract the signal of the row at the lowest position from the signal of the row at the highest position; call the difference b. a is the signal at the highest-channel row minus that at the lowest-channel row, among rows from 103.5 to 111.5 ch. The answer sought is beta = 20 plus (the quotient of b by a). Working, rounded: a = -0.86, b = 0.50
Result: 19.4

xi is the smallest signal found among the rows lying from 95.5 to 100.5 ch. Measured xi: 9.14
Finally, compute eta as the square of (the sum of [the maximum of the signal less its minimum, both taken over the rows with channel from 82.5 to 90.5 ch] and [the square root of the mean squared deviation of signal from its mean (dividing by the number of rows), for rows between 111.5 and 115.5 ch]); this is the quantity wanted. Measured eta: 0.7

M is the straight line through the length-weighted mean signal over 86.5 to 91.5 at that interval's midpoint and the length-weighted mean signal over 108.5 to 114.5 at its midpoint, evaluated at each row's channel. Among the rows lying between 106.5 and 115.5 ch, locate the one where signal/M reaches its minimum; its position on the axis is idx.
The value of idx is 108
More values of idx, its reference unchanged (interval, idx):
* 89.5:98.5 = 93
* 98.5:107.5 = 99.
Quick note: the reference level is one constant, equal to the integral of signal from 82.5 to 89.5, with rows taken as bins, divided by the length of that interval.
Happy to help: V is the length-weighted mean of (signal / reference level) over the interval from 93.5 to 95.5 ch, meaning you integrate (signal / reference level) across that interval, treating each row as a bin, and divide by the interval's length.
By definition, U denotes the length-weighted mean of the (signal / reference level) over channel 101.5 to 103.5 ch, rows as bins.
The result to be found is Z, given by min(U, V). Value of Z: 0.781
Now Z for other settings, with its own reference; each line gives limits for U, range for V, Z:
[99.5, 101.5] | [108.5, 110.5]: 0.686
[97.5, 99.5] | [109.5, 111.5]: 0.666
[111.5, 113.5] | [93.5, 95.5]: 0.635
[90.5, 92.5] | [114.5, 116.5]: 0.652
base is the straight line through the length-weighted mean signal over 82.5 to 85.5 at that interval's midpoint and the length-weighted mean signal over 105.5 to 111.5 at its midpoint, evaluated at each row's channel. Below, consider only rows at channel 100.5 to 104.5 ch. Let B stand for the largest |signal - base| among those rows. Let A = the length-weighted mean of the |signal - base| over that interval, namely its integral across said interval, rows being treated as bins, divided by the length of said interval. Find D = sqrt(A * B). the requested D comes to 0.45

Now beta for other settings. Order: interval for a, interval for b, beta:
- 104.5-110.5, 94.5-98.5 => 20.0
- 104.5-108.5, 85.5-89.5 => 21.4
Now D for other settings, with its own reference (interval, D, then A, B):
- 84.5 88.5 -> 0.39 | 0.34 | 0.5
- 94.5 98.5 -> 0.33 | 0.23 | 0.5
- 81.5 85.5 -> 0.24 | 0.20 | 0.3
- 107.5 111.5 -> 0.15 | 0.11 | 0.2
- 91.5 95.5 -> 0.36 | 0.29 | 0.4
